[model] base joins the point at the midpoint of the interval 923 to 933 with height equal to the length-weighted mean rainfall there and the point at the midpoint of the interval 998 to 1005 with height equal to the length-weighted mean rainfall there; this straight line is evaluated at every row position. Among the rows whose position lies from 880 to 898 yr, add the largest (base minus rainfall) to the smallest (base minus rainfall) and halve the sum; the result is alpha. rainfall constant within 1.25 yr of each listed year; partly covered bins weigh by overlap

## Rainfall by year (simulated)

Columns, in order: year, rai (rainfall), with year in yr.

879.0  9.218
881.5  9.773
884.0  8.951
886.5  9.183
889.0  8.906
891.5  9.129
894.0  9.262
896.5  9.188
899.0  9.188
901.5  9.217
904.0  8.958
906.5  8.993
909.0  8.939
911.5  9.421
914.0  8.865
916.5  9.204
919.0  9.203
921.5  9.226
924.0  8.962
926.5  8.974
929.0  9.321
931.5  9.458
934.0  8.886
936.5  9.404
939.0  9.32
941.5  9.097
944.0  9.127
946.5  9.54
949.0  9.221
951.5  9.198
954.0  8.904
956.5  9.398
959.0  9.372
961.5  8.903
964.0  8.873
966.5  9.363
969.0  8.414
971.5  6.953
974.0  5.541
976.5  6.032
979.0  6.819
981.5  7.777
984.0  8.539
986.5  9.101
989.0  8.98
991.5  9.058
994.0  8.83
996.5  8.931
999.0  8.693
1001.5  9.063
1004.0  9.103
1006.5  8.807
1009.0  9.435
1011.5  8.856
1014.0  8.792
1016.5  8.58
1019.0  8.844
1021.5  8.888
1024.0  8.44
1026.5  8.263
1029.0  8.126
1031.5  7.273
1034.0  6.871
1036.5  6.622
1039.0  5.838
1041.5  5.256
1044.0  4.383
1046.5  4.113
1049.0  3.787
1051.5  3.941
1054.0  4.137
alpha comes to 0.0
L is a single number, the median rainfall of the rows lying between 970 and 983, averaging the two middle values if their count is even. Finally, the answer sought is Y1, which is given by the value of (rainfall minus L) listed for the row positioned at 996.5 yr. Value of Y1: 2.1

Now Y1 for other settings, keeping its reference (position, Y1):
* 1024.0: 1.6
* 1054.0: -2.7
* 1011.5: 2.0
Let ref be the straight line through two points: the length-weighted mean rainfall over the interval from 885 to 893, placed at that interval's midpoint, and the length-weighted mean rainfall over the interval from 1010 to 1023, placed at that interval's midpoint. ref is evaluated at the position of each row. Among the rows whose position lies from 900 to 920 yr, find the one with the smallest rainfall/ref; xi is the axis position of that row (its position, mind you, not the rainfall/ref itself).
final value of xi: 914.0 yr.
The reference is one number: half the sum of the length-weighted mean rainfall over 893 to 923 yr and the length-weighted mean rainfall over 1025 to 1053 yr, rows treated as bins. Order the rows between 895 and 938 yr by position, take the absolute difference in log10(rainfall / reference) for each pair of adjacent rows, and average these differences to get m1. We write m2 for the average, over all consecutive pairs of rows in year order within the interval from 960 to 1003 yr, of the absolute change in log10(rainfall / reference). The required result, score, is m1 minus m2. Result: -0.022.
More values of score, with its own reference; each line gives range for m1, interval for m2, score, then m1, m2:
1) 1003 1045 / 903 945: 0.015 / 0.025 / 0.011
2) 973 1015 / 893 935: 0.012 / 0.022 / 0.009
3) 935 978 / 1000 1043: 0.004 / 0.025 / 0.021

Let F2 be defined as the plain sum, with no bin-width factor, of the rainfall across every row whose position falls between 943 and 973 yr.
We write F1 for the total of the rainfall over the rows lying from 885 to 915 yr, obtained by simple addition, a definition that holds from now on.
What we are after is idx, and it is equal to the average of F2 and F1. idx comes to 108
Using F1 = 109.2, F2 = 107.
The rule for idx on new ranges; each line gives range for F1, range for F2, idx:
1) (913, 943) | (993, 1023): 108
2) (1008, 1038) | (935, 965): 105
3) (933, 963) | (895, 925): 110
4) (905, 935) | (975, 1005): 105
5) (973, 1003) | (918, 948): 104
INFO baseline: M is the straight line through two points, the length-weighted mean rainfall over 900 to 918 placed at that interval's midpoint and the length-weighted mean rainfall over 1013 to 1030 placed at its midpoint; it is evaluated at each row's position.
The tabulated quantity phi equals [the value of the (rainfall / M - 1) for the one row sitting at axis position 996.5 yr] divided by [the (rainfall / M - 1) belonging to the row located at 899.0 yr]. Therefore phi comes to 4.9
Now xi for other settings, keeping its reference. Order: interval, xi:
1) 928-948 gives 934.0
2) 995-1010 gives 999.0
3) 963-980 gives 974.0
